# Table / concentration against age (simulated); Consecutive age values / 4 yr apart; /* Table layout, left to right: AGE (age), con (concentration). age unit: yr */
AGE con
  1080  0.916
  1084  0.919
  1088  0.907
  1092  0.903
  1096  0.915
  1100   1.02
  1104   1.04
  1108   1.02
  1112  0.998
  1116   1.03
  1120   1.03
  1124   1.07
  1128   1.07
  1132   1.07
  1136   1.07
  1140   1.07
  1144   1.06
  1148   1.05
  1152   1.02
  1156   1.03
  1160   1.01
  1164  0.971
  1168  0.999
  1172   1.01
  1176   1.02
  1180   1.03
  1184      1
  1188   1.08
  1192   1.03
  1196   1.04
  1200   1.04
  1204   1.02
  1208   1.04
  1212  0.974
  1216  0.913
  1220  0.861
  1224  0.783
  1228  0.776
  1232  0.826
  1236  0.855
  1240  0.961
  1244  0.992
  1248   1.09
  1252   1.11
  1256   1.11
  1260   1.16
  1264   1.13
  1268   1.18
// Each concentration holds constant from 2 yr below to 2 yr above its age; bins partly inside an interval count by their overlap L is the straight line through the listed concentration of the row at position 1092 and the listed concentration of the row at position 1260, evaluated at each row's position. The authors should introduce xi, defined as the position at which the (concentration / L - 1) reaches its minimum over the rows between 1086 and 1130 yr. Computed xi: 1092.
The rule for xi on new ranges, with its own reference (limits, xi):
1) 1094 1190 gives 1184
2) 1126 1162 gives 1160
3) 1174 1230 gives 1228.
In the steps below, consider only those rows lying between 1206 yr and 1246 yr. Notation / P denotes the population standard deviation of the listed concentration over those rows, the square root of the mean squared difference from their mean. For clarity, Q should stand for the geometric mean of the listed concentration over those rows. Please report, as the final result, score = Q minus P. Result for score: 0.81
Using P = 0.09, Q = 0.89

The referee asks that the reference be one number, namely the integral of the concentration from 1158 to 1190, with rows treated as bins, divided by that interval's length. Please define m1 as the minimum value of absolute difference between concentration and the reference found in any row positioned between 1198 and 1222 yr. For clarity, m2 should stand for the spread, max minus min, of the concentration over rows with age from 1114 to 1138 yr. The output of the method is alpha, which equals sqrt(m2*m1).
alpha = 0.0141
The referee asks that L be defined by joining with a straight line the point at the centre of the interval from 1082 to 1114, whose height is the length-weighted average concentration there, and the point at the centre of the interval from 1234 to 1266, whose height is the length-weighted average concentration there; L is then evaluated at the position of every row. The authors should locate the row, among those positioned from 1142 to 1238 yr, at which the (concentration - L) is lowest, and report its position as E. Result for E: 1228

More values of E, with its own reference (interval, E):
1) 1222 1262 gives 1228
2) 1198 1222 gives 1220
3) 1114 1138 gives 1120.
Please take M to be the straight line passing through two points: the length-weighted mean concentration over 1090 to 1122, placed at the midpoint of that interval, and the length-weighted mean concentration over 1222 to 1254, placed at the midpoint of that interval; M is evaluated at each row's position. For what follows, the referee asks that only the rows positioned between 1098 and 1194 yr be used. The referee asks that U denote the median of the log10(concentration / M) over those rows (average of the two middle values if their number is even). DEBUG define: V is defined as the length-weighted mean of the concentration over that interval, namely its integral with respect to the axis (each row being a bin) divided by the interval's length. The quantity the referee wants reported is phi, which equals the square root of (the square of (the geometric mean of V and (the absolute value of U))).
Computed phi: 0.160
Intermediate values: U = 0.0247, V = 1.03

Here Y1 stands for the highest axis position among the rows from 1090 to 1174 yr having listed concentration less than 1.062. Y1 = 1172 yr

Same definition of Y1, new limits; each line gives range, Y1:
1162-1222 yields 1220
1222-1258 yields 1244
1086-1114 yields 1112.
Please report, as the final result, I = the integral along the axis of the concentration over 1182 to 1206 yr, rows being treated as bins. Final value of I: 25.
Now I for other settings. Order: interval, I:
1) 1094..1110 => 16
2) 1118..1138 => 21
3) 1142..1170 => 29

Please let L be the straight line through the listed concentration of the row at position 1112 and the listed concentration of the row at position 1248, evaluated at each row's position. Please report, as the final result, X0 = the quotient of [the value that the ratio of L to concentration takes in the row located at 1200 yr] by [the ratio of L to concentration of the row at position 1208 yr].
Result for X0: 0.99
